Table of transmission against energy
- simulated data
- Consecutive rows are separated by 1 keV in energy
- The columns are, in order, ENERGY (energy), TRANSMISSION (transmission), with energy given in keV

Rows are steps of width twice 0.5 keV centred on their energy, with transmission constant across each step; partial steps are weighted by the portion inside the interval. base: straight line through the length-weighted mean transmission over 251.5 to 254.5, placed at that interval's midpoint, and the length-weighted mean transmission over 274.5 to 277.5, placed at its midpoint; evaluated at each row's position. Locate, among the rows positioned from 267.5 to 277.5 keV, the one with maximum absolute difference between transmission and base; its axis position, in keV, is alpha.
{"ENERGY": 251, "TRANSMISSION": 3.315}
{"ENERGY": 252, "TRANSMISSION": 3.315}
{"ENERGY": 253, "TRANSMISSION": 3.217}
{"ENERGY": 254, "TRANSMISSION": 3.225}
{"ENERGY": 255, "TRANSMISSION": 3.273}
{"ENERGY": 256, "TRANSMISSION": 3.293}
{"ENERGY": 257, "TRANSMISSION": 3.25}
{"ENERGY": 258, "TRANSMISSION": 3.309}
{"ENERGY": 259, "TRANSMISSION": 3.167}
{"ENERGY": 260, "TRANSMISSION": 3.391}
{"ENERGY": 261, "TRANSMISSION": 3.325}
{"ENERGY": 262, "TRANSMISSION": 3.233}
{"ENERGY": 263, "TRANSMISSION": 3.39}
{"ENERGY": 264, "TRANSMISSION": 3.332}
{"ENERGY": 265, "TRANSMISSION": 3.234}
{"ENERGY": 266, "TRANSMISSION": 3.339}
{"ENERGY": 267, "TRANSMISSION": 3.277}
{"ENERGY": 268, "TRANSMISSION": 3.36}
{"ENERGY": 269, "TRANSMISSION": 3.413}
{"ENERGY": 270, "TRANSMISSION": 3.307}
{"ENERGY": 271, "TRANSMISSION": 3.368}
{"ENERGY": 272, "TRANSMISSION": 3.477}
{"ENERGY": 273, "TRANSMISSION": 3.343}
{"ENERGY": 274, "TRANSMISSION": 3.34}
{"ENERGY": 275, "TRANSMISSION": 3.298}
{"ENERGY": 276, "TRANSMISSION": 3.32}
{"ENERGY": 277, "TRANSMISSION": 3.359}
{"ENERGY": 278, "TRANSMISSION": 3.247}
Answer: 272 keV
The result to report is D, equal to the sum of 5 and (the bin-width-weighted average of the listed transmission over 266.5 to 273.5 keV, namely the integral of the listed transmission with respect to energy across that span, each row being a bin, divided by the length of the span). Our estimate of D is 8.36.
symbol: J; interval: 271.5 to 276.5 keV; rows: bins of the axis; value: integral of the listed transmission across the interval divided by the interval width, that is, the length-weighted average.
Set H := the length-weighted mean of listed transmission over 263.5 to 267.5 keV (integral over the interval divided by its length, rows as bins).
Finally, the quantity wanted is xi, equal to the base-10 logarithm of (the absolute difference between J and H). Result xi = -1.22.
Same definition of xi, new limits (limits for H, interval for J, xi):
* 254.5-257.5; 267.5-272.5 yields -0.95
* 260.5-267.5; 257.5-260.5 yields -1.82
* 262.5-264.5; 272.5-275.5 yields -1.47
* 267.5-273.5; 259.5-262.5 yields -1.21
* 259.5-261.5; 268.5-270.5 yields -2.70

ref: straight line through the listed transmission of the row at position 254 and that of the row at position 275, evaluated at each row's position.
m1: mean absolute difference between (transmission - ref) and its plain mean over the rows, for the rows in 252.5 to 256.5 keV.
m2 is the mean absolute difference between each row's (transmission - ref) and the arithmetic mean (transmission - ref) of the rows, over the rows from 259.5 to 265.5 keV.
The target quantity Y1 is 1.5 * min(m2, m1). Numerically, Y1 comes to 0.041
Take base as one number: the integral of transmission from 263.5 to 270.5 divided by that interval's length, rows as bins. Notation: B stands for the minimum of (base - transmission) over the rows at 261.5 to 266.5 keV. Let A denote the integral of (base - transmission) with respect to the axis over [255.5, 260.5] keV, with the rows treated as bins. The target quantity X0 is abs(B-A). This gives 0.27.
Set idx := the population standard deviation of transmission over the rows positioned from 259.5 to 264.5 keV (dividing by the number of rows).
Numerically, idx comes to 0.058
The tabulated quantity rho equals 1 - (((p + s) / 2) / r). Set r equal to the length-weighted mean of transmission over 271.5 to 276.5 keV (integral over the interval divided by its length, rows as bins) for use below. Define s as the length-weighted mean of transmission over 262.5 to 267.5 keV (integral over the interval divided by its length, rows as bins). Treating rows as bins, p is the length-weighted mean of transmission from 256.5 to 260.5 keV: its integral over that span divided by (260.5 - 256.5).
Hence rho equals 0.018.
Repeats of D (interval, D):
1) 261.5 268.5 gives 8.31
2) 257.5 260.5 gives 8.29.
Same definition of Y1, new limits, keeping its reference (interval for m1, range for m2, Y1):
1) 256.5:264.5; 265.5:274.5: 0.062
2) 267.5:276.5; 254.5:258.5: 0.027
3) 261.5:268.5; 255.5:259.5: 0.072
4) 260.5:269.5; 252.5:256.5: 0.041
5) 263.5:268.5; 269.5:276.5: 0.063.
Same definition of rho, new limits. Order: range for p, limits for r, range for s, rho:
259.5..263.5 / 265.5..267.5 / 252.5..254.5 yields 0.009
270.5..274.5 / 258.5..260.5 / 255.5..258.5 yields -0.016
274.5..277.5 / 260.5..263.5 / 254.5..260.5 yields 0.004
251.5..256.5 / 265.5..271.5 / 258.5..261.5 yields 0.019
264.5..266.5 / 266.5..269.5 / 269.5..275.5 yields 0.009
